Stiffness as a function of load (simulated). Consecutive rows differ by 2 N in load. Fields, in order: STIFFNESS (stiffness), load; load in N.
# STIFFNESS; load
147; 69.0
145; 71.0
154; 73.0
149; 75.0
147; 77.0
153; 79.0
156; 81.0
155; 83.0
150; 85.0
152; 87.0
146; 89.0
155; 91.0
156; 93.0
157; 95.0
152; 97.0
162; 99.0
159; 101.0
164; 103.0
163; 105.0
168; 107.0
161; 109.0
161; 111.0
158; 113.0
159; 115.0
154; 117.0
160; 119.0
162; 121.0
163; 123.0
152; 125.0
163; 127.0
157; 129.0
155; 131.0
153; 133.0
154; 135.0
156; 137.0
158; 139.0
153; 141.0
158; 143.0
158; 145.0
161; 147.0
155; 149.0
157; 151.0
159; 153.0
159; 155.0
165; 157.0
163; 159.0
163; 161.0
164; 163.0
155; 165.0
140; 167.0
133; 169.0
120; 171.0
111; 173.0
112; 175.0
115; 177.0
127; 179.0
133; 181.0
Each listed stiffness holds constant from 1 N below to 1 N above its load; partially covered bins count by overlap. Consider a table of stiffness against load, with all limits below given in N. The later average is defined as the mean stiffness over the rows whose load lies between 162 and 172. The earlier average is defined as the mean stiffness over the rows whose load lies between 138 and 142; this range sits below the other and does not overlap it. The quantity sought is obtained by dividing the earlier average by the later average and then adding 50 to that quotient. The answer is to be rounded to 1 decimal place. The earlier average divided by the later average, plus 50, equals 51.1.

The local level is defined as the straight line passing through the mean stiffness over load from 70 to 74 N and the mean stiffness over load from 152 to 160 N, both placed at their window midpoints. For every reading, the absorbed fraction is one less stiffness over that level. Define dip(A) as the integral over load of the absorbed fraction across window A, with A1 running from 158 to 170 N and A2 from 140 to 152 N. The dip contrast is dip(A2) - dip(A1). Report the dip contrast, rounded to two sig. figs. -0.48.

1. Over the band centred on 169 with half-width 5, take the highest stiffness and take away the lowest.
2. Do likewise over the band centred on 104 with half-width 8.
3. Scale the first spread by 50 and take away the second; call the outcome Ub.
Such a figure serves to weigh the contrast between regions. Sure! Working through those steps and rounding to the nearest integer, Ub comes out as 2184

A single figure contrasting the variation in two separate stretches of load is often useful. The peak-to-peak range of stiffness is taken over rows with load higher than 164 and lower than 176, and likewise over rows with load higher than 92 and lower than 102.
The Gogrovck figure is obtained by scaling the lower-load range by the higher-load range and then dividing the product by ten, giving 44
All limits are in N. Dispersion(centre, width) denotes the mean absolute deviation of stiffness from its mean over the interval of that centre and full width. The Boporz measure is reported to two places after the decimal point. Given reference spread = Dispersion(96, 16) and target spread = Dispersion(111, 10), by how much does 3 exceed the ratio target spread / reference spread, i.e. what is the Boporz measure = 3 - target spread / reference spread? 2.36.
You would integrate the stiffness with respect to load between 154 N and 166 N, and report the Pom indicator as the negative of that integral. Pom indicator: -1938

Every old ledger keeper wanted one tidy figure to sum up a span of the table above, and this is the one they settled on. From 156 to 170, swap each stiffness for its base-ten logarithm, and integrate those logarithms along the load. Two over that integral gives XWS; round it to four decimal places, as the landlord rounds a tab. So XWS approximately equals 0.0653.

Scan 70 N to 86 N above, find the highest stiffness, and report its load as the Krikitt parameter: 81.0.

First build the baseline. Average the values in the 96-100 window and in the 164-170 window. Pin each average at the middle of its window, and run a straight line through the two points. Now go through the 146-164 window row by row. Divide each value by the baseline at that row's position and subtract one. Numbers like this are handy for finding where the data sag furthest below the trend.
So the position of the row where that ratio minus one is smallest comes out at 149.0 N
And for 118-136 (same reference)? 125.0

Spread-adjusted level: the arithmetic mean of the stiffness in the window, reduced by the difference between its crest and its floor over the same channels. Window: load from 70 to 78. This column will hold 140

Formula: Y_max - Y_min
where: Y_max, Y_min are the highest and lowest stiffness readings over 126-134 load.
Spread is 10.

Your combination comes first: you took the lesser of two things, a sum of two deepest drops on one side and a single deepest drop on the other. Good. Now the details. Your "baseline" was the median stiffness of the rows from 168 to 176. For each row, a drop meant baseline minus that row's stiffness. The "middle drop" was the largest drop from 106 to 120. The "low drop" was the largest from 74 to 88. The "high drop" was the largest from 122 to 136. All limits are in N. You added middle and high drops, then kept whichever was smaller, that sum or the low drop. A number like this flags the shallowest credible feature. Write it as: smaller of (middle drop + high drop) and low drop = -74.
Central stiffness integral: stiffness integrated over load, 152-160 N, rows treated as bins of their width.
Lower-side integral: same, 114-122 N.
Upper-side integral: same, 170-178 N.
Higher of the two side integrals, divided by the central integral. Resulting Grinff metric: 0.98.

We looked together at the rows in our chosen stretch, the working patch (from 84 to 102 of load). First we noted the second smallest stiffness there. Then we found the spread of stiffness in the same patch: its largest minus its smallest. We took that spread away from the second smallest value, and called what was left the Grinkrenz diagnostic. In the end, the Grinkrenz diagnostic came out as 134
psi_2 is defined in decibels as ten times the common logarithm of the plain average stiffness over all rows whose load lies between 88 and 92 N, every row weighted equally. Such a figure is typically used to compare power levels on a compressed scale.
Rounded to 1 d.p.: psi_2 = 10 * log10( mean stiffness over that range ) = 21.8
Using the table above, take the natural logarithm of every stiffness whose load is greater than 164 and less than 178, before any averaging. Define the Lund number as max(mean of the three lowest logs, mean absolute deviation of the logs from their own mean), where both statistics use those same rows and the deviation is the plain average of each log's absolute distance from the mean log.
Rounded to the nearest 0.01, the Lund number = 4.72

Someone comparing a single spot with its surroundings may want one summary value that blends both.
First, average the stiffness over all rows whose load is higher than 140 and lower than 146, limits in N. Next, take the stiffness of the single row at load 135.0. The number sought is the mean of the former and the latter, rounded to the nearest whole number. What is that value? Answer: 155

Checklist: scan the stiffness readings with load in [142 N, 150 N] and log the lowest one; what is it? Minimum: 155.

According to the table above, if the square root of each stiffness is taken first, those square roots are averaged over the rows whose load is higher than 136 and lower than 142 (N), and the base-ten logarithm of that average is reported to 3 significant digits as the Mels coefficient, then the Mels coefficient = 1.10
